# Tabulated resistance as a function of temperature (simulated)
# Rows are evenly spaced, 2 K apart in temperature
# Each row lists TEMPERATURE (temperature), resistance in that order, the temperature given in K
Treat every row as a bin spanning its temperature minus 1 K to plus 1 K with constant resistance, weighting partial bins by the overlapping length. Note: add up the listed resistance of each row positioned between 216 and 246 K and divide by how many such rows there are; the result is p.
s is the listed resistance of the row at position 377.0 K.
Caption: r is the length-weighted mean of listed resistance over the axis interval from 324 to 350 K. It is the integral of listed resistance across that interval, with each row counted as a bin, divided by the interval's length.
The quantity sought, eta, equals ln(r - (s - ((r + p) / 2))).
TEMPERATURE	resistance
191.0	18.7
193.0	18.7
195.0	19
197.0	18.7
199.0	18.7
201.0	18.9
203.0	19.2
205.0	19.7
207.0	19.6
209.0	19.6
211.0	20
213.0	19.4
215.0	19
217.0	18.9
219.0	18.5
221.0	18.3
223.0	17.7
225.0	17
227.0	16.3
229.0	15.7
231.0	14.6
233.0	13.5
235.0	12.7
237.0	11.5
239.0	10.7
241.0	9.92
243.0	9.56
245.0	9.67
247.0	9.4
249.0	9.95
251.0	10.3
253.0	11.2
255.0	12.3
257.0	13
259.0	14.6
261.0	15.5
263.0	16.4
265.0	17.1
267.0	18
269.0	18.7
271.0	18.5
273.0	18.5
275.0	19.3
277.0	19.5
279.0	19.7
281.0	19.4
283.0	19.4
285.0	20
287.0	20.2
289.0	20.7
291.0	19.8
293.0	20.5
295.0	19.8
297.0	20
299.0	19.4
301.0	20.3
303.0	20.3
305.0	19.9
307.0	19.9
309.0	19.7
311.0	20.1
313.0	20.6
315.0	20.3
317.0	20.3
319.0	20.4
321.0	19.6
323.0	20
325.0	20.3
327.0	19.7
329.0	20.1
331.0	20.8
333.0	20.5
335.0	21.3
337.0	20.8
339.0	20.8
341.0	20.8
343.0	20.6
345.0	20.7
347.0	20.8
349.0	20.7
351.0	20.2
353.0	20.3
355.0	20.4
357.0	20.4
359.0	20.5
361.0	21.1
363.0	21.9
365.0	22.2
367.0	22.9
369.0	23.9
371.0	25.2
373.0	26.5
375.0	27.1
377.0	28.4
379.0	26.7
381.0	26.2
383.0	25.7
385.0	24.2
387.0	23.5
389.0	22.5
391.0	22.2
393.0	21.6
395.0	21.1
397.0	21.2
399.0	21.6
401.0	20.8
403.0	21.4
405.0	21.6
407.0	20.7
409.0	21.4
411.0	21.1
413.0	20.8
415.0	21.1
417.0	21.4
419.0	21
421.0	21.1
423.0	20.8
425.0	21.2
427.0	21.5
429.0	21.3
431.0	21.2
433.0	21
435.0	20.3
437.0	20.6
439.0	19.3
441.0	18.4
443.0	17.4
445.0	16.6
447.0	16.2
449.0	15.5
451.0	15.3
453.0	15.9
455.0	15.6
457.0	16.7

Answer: 2.3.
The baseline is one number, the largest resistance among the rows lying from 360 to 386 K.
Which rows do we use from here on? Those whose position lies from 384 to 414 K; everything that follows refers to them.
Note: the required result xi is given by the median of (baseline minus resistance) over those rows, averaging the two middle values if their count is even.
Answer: 7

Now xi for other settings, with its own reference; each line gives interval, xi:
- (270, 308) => 9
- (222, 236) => 13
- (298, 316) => 8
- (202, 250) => 12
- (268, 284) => 9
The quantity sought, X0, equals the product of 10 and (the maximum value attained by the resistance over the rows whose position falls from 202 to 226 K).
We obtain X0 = 200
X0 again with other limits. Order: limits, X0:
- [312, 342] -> 213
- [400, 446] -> 216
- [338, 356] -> 208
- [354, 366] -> 222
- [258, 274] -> 187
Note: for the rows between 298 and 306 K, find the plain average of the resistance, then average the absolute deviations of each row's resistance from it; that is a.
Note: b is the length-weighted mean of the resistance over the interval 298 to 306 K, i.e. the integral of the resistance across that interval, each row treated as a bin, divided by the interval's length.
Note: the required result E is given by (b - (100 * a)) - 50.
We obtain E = -63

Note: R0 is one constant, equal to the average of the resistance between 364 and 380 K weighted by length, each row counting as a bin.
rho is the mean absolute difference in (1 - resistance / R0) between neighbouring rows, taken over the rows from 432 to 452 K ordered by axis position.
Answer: 0.0276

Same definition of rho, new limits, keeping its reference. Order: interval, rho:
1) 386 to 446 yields 0.0194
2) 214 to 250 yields 0.0241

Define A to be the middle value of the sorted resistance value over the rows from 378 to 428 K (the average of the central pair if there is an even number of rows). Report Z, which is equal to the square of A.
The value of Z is 458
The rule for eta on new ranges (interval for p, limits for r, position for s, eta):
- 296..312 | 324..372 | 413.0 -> 3.0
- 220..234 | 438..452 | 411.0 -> 2.5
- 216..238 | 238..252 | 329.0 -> 1.0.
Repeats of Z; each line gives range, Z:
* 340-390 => 493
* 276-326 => 400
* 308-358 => 416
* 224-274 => 182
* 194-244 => 342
